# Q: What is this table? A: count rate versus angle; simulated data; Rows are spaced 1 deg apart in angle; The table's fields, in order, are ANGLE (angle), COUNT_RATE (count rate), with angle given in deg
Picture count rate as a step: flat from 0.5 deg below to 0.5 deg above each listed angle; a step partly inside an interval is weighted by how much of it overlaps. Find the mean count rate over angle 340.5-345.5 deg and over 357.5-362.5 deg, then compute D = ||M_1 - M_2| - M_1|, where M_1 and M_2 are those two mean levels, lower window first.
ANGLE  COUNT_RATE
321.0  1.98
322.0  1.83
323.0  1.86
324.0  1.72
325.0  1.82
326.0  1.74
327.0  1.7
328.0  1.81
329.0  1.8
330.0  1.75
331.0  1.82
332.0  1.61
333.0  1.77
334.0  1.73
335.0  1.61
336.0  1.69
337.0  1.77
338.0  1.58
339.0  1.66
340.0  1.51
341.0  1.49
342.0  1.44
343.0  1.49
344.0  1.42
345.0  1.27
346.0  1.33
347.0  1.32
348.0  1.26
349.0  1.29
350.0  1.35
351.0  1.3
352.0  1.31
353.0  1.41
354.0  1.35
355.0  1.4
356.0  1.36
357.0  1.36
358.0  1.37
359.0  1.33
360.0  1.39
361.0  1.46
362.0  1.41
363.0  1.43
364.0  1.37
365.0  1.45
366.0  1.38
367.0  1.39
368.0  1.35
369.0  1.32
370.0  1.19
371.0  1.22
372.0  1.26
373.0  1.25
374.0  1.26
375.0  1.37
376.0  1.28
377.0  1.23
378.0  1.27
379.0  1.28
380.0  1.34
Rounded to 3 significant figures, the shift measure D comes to 1.39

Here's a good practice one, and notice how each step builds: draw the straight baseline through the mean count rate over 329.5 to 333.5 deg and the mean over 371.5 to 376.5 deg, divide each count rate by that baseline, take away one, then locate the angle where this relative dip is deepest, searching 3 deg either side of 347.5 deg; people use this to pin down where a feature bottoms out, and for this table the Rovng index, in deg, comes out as 345.0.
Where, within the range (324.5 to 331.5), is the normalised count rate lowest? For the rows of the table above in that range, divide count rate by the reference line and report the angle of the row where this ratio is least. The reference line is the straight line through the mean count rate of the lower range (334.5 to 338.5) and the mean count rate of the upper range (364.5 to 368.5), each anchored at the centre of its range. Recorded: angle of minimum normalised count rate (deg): 327.0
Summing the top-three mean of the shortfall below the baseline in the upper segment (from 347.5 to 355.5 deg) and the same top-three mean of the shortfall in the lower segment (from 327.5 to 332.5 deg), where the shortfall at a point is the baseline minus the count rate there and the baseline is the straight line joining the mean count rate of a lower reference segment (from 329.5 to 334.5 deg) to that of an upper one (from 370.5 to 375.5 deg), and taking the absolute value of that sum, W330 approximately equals 0.29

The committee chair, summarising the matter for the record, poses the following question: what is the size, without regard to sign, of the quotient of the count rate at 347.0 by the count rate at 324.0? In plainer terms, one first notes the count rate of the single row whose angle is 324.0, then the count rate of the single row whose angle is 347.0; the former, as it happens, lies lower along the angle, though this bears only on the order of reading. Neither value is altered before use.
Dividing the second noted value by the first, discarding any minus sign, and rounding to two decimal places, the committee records 0.77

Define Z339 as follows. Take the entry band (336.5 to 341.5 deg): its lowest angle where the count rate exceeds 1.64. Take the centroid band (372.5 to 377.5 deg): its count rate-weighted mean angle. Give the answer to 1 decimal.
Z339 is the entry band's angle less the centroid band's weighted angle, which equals -38.0 deg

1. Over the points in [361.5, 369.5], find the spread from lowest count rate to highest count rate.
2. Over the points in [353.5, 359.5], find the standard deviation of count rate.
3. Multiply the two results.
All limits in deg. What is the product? 0.003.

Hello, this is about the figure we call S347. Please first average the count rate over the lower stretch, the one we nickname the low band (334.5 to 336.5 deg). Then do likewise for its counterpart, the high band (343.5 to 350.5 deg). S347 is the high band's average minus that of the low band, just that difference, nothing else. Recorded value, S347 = -0.33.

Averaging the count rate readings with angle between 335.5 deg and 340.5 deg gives 1.6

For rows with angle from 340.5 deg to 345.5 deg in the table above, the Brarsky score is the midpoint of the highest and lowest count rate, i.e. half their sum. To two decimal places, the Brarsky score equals 1.38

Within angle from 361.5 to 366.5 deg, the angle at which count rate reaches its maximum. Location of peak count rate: 365.0 deg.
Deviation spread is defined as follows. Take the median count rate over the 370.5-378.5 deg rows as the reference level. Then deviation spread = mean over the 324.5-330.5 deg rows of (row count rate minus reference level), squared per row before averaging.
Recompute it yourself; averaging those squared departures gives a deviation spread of 0.26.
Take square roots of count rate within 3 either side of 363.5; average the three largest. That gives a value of 1.20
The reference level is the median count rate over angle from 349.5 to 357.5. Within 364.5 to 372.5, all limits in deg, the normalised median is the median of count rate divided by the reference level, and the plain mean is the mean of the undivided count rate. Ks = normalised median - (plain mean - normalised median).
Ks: 0.65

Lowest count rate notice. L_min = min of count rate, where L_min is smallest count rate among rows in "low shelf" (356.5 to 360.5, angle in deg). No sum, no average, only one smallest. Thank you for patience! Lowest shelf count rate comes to 1.33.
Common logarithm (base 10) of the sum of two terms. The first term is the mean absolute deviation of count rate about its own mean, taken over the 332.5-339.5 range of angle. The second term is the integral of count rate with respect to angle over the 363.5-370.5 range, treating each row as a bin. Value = 0.98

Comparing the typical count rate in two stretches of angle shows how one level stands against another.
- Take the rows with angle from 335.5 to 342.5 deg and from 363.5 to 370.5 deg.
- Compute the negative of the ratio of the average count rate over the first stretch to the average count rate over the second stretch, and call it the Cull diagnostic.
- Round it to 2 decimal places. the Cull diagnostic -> -1.18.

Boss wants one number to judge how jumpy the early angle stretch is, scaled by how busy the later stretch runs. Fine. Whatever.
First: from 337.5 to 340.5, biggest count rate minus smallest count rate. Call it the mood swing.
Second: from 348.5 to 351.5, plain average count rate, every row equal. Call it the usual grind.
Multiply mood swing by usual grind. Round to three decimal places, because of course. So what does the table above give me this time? 0.197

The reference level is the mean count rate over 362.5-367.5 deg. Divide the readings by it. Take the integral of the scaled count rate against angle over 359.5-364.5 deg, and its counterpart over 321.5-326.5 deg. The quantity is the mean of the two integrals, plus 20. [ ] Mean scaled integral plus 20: 25.7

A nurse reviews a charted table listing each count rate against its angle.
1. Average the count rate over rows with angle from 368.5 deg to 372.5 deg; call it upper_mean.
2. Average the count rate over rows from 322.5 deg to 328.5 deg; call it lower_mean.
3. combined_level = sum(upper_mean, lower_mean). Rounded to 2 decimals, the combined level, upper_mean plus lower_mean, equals 3.02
